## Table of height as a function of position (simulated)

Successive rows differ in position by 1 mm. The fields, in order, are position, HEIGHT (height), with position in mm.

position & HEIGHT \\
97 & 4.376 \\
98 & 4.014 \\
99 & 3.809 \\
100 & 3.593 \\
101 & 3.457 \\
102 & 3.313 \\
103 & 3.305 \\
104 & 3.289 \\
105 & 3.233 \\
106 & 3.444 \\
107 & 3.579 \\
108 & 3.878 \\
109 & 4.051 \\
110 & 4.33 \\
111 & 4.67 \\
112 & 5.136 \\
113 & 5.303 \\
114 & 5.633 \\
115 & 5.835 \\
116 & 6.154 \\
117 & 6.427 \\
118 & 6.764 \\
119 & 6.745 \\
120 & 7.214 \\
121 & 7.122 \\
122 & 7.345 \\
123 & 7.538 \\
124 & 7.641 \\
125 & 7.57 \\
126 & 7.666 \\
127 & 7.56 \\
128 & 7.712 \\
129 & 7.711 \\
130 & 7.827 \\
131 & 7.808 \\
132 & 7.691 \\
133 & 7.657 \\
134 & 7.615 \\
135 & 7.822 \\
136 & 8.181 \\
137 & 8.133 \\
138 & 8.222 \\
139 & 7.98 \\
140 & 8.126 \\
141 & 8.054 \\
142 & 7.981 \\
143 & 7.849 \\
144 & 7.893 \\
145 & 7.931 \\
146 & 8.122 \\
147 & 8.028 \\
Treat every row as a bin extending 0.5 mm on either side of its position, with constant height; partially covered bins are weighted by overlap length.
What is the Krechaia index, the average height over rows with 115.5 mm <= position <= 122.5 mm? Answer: 6.8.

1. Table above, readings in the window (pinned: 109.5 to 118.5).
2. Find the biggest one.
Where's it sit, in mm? 118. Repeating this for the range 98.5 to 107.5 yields 99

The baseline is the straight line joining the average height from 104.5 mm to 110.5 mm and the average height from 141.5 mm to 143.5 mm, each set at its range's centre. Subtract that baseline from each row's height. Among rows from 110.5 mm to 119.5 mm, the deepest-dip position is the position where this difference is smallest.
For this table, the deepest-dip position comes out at 111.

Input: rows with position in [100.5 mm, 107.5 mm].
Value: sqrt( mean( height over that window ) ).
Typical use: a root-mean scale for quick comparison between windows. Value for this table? 1.8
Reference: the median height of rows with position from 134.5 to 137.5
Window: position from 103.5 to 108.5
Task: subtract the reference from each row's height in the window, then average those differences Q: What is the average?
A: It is -4.6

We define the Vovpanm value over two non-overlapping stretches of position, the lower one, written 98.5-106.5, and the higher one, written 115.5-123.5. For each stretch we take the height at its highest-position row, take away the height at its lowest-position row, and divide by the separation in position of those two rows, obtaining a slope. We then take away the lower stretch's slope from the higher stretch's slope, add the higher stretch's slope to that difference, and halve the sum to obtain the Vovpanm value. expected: 0.22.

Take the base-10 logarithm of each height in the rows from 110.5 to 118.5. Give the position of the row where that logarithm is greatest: 118 mm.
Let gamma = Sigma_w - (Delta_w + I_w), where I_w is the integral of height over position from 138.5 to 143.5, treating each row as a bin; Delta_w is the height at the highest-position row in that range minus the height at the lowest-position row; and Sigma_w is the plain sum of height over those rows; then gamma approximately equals 0.1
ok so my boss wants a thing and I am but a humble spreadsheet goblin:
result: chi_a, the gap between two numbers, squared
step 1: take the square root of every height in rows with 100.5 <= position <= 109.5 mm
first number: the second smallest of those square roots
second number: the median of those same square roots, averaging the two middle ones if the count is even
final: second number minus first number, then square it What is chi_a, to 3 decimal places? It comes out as 0.002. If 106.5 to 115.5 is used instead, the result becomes 0.037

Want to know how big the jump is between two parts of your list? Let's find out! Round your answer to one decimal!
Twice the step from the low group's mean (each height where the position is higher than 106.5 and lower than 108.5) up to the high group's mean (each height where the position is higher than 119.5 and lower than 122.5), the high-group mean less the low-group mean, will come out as 7.0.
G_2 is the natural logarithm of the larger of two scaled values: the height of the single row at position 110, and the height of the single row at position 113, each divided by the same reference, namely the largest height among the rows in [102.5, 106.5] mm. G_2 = 0.432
